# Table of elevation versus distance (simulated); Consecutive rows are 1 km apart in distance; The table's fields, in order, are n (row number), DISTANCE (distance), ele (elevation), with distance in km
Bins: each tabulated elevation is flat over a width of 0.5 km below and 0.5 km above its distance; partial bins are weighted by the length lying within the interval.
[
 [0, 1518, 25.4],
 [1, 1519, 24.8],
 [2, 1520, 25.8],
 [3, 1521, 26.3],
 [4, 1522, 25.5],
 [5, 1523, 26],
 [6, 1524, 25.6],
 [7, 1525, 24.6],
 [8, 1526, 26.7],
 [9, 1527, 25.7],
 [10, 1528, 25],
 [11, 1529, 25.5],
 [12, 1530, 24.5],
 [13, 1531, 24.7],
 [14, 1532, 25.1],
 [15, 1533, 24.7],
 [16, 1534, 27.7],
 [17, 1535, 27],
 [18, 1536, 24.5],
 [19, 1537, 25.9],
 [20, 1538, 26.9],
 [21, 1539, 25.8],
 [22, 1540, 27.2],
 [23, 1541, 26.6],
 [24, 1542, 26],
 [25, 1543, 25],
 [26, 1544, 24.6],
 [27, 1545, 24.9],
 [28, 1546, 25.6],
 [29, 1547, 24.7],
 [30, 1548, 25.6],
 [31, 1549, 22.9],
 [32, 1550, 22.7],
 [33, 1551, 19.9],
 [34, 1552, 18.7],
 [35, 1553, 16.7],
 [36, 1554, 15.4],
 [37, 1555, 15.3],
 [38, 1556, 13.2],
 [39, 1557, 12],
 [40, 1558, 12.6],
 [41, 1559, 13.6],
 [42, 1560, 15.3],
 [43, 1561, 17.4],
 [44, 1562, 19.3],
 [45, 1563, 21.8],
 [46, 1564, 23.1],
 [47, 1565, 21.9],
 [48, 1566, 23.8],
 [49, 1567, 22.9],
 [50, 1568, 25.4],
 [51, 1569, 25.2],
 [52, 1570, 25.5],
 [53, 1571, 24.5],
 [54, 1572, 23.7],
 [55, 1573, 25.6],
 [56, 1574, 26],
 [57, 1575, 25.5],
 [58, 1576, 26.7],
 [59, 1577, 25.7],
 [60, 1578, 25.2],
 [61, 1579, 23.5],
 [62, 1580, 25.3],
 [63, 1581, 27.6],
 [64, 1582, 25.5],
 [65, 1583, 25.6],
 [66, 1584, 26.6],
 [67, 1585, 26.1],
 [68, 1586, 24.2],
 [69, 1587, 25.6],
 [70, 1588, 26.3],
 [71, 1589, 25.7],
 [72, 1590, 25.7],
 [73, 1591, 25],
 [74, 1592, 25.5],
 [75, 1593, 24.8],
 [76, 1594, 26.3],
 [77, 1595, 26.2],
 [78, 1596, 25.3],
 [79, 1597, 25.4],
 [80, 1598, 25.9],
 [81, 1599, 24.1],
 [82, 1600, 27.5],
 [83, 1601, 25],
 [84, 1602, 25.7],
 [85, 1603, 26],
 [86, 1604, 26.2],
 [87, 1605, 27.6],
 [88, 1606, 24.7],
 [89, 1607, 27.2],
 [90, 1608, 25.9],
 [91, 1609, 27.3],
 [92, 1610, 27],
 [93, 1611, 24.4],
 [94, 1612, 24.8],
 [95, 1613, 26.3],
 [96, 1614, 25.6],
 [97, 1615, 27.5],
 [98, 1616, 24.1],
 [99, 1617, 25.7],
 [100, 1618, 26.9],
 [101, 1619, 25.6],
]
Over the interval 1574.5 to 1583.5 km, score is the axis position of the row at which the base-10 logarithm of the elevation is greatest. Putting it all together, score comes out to 1581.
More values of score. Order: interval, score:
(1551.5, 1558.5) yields 1552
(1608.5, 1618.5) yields 1615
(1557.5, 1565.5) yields 1564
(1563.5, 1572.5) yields 1570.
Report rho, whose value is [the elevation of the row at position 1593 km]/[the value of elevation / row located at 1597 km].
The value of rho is 0.98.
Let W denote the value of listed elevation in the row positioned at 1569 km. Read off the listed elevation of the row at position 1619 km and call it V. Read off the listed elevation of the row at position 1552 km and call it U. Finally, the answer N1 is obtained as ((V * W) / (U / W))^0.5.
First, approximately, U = 18.7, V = 25.6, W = 25.2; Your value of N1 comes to 29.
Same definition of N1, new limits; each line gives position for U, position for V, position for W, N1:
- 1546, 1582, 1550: 23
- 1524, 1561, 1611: 20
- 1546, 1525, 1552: 18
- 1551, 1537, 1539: 29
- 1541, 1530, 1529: 24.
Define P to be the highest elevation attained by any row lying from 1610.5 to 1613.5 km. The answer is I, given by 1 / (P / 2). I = 0.076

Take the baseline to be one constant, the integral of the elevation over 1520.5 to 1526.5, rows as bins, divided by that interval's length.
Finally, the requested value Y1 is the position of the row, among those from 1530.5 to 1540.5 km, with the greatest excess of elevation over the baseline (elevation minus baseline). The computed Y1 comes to 1534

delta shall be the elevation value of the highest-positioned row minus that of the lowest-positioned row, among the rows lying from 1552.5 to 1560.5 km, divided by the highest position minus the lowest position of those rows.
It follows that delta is -0.2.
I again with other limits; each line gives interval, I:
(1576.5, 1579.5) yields 0.078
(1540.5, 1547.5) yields 0.075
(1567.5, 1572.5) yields 0.078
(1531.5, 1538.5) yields 0.072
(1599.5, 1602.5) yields 0.073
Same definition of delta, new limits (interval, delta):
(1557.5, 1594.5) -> 0.4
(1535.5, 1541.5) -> 0.4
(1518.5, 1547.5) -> 0.0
